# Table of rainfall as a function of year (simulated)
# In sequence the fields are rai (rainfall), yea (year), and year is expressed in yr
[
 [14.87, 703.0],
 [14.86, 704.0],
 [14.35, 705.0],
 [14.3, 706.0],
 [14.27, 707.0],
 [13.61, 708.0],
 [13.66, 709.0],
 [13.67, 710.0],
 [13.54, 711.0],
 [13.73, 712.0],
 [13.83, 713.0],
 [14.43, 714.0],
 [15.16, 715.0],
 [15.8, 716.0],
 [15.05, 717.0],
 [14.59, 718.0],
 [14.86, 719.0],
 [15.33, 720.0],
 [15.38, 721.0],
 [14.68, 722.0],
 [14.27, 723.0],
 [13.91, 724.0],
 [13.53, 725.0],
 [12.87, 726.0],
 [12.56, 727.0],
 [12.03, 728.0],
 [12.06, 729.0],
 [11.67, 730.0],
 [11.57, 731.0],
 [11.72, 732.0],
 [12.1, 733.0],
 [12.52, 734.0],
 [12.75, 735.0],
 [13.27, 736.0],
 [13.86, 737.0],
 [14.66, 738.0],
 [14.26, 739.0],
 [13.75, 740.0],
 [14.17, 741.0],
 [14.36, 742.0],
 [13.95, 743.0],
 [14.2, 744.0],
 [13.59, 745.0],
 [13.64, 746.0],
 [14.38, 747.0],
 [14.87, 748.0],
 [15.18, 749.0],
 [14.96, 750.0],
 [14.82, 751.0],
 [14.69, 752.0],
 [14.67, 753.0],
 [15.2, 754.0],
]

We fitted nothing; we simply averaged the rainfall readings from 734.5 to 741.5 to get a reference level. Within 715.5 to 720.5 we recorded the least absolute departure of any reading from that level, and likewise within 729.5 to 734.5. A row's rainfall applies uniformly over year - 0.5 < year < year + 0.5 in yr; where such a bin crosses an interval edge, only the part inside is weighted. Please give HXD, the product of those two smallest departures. 1.00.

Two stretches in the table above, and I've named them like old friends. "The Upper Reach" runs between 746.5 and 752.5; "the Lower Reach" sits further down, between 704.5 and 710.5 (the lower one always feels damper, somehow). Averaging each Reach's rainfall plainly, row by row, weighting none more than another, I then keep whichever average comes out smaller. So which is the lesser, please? 14.0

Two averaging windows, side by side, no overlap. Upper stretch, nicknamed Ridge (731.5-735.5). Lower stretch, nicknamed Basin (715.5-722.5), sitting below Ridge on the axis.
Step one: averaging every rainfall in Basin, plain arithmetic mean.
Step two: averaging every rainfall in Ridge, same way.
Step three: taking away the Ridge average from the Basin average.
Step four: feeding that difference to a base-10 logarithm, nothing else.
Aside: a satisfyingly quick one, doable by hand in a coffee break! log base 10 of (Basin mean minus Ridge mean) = 0.5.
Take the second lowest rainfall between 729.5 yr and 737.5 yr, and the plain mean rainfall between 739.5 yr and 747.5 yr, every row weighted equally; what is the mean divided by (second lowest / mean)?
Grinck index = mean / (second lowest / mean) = 16.8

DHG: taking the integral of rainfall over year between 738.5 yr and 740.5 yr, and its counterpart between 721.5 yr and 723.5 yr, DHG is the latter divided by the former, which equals 1.03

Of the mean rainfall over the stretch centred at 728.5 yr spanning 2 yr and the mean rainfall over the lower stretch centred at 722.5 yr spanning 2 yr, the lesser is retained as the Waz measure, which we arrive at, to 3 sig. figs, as 12.0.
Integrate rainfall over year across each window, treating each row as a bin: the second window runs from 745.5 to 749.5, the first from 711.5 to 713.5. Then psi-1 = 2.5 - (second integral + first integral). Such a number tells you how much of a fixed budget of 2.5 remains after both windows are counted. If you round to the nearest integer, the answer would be -83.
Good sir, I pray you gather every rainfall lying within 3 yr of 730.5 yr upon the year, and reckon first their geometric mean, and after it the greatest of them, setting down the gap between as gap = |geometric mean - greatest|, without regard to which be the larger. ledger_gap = 0.2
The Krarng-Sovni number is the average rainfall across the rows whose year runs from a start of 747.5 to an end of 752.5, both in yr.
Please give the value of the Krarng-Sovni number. 14.9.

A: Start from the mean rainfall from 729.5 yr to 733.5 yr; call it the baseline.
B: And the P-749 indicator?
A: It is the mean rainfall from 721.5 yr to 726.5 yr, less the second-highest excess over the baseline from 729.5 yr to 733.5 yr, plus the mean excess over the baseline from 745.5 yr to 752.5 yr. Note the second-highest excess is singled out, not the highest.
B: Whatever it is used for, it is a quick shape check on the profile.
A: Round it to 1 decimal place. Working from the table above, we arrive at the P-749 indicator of 16.8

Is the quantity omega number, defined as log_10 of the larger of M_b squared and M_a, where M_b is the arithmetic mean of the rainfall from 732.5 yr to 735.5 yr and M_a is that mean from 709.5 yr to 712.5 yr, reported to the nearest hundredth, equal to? 2.19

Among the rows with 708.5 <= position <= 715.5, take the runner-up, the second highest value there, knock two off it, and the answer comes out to 12.4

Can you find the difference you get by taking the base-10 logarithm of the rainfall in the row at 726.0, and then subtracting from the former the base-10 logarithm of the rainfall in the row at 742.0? -0.048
